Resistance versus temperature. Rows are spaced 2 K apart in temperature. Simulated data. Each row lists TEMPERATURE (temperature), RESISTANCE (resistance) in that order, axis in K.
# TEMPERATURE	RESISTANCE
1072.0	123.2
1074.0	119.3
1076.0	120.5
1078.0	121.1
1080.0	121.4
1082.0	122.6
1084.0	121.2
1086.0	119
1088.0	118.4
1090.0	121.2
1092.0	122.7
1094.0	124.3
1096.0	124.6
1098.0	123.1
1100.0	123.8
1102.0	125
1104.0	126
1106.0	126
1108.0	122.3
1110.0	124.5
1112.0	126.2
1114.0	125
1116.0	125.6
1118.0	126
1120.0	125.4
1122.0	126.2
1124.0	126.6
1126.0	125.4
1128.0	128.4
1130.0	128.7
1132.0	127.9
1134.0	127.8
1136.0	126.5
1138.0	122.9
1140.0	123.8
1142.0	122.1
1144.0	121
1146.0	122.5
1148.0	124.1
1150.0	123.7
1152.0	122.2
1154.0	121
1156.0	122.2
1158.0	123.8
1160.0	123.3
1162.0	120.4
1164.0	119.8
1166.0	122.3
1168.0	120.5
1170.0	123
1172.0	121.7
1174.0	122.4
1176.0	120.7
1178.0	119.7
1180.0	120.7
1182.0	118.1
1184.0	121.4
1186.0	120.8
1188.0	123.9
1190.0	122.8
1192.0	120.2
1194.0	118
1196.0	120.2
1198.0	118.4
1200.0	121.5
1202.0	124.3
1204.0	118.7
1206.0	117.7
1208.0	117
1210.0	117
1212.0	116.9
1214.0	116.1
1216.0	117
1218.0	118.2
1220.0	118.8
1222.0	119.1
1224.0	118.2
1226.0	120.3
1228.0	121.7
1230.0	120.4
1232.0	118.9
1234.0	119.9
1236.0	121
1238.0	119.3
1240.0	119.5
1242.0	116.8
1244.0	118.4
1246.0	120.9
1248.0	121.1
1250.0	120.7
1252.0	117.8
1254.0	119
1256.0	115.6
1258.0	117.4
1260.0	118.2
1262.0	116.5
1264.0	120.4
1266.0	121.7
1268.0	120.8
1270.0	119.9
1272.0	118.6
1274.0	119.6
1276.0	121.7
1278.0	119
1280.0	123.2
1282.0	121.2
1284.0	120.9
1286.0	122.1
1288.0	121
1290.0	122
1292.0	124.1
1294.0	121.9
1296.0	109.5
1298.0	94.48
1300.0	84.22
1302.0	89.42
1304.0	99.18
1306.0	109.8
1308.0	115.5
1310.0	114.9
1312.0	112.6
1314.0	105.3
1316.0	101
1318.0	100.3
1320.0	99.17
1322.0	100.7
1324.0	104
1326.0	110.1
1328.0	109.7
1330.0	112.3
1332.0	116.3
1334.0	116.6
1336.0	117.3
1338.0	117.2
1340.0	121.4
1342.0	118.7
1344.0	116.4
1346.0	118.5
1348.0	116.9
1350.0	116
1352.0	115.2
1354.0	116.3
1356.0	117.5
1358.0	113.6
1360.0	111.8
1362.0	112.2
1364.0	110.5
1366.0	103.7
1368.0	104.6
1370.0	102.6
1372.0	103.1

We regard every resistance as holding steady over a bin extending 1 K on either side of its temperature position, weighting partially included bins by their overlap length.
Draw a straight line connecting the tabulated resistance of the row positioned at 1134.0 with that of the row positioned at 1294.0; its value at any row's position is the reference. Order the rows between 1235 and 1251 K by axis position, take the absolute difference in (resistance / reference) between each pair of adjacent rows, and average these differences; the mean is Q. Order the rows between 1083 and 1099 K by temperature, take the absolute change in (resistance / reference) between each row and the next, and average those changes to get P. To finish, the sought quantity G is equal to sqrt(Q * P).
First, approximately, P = 0.0117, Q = 0.0108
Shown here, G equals 0.0112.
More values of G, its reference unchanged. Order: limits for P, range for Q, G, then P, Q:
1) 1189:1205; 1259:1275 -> 0.0171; 0.0230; 0.0127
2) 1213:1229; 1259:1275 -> 0.0106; 0.0089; 0.0127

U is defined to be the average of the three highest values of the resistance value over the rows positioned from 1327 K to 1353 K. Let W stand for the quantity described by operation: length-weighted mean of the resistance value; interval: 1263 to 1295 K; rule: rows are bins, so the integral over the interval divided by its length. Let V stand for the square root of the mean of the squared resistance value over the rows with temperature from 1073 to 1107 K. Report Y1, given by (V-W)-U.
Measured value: -118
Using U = 120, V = 122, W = 121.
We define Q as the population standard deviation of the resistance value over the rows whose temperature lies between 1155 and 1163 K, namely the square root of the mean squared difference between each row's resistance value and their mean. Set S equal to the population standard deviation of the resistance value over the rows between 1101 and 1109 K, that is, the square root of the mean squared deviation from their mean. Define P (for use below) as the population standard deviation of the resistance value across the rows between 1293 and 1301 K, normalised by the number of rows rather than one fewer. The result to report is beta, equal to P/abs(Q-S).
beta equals 68.6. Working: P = 14.4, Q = 1.30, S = 1.5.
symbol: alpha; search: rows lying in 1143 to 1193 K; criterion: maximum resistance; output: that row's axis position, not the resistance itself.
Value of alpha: 1148.0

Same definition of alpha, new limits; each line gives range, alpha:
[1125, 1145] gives 1130.0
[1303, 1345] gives 1340.0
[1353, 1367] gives 1356.0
